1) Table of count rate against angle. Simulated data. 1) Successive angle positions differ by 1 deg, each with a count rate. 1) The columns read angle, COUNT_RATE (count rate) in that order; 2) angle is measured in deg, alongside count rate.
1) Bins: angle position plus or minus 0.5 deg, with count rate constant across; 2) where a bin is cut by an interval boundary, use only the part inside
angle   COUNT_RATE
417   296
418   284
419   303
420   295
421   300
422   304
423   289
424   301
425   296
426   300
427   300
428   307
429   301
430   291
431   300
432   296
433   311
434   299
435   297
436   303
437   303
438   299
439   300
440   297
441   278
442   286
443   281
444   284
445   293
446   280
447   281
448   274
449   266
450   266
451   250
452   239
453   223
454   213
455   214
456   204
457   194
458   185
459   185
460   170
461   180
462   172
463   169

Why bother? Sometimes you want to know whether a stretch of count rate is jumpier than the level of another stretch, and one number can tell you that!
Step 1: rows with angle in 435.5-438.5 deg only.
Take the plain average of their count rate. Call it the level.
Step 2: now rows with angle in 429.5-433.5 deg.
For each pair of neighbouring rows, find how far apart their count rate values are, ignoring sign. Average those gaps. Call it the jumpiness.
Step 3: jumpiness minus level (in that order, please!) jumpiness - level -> -292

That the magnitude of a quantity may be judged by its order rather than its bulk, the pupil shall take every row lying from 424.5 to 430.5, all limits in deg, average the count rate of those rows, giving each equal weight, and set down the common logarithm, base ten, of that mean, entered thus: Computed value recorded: 2.476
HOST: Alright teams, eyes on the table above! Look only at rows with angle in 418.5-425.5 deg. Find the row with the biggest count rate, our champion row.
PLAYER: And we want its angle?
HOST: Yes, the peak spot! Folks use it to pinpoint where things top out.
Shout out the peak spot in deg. 422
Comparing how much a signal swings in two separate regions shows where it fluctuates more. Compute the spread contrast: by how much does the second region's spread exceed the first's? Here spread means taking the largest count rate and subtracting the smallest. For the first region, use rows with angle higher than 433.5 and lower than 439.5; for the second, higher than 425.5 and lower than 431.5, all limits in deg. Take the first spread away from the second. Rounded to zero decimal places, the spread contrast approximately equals 10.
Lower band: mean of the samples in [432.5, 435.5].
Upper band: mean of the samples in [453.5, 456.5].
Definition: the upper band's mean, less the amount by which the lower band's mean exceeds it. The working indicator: 118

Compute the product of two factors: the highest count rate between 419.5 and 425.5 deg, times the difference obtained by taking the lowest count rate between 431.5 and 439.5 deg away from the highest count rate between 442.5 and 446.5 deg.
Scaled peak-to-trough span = -912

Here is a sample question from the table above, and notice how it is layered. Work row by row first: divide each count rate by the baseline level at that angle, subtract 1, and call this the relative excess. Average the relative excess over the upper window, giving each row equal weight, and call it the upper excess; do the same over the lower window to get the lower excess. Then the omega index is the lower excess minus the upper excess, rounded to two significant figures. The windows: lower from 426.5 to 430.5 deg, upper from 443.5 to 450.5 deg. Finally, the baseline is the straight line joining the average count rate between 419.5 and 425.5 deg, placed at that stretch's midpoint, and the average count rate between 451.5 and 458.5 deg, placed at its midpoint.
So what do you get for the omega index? -0.13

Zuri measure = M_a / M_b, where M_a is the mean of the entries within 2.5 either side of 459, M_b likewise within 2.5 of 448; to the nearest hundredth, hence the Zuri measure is 0.67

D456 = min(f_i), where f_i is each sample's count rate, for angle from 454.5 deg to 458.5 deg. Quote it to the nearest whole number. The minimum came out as 185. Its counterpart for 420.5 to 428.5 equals 289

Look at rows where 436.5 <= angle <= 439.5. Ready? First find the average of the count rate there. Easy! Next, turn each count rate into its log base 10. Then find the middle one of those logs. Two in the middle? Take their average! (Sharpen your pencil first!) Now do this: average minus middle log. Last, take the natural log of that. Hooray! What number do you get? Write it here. 5.70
